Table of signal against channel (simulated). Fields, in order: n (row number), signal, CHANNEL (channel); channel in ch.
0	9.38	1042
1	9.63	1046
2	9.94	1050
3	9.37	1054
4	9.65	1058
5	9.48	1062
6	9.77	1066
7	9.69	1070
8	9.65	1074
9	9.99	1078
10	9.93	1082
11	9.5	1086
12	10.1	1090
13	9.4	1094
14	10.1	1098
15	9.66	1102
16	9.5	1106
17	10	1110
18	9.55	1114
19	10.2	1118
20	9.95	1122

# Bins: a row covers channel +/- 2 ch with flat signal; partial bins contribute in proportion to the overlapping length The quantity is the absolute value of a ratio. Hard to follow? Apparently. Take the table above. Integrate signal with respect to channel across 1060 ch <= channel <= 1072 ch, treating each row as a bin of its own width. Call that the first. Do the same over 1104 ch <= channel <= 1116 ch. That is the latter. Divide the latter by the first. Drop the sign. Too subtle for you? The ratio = 1.00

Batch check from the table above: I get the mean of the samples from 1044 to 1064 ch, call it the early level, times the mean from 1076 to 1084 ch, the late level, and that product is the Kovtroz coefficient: 95.8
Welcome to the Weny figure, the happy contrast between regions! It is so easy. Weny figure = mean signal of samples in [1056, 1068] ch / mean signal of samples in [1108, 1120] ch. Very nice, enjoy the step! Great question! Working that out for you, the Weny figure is 0.97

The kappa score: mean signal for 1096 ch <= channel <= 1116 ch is 9.76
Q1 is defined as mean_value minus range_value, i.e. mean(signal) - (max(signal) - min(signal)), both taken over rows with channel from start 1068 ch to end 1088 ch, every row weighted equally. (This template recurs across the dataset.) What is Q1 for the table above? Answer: 9.26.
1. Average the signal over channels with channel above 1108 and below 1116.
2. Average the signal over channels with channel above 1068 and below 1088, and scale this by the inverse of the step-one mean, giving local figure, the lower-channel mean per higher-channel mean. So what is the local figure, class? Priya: 0.998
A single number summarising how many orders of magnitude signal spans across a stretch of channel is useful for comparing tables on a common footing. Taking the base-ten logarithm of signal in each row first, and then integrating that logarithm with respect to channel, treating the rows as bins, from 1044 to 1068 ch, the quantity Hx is 23.6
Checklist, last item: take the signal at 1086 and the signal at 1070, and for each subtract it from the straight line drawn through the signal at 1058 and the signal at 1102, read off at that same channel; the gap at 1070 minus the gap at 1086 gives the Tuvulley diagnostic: -0.19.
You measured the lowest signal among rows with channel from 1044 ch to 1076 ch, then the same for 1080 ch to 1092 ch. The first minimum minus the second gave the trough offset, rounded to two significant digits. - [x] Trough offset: -0.13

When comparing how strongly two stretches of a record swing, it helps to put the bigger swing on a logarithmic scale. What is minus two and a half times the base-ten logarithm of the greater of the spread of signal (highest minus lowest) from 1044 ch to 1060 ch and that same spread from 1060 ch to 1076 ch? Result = 0.61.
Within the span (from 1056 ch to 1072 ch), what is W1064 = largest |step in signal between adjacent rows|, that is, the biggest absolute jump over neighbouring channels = 0.29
